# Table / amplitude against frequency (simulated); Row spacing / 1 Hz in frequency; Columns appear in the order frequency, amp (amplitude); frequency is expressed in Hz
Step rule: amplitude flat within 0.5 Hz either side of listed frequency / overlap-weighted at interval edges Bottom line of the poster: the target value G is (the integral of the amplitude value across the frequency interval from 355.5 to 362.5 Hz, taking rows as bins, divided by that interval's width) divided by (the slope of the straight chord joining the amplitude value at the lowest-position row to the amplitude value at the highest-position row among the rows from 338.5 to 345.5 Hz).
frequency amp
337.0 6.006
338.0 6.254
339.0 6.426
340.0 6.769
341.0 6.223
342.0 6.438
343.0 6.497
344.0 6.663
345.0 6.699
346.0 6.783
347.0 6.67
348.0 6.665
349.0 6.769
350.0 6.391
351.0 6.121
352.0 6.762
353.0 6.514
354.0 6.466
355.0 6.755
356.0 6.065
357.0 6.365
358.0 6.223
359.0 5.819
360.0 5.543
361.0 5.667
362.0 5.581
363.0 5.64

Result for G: 130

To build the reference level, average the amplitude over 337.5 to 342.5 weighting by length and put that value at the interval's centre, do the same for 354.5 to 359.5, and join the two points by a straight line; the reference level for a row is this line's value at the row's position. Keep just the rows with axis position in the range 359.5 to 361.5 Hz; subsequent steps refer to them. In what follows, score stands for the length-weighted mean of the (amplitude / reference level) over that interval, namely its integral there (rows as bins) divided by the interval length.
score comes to 0.90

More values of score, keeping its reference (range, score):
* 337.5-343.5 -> 1.00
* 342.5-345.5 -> 1.04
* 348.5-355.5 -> 1.04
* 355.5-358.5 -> 1.00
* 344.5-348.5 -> 1.06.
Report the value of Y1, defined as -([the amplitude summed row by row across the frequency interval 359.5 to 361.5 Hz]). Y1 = -11.21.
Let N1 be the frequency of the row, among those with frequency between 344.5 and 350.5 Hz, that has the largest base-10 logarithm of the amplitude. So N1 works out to 346.0 Hz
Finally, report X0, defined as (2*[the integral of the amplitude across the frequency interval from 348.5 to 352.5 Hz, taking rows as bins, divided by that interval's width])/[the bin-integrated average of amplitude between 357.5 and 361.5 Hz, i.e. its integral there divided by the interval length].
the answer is 2.24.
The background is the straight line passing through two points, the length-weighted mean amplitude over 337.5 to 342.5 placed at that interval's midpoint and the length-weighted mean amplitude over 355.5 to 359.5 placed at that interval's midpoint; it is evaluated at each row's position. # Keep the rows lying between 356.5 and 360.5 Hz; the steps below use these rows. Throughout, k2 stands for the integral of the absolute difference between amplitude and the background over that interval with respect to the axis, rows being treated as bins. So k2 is 1.2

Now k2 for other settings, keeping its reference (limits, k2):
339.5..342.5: 0.6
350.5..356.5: 1.9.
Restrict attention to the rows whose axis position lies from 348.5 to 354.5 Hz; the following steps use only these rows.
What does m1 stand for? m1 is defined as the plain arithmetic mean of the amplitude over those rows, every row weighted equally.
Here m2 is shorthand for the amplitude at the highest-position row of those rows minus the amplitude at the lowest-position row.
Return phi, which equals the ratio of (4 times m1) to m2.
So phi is -86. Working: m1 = 6.50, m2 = -0.3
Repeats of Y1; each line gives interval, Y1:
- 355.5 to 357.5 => -12.43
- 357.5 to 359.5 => -12.04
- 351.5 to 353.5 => -13.28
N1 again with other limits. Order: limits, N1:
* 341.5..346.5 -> 346.0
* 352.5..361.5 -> 355.0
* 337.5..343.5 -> 340.0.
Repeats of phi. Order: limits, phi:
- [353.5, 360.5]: -27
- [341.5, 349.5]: 80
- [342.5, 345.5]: 131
